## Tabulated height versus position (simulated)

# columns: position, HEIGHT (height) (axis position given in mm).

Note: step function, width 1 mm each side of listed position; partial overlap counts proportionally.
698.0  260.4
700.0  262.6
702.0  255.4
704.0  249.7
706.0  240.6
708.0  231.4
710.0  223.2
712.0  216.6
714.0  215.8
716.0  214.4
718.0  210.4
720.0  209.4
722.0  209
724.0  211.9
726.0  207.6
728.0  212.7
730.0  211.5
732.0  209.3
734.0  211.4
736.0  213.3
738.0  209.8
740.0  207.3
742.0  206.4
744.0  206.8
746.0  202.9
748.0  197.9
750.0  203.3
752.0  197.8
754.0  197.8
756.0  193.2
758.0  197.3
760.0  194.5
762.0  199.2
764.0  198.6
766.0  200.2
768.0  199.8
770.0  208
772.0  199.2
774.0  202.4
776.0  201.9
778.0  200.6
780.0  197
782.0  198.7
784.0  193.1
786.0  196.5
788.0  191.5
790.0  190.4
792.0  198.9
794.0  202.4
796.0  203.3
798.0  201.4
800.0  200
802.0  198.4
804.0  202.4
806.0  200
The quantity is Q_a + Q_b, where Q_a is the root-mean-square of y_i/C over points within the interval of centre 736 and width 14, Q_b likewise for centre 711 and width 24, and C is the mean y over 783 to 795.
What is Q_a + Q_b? 2.25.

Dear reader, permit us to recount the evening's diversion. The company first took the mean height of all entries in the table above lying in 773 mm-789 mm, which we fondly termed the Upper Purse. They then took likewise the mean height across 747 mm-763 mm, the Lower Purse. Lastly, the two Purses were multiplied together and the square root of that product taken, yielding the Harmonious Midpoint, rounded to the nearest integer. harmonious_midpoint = 198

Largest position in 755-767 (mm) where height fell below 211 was 766.0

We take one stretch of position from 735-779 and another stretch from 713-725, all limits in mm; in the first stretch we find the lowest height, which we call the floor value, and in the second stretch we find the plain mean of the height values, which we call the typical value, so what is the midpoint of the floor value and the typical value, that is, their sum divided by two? 203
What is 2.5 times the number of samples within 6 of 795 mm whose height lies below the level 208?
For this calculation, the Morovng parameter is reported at 15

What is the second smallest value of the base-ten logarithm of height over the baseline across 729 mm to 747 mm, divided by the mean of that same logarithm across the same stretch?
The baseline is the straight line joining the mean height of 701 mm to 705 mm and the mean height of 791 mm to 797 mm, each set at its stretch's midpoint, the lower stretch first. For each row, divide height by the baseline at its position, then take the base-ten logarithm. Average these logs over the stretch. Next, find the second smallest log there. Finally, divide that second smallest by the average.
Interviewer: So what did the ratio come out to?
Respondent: 1.08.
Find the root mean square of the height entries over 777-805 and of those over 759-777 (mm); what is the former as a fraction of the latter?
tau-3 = 0.99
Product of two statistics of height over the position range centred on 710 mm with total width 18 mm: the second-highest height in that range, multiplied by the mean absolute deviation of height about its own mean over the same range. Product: 3477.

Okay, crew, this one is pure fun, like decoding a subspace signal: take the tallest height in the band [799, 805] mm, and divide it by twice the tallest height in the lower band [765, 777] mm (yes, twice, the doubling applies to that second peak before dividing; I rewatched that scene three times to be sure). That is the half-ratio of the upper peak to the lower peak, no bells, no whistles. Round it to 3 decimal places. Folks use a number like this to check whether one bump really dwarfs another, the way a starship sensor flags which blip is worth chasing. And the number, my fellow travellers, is 0.487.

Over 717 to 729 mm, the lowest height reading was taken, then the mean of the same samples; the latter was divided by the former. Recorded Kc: 1.01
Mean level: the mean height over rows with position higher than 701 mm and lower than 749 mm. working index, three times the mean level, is 648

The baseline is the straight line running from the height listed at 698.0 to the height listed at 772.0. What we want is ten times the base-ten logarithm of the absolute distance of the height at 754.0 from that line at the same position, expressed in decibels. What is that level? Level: 12.1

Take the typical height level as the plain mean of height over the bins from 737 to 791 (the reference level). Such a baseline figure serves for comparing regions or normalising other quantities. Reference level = 200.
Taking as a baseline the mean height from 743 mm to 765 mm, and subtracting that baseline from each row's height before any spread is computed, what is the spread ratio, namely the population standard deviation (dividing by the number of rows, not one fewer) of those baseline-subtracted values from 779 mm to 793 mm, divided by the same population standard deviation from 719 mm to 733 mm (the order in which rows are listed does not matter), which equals 1.9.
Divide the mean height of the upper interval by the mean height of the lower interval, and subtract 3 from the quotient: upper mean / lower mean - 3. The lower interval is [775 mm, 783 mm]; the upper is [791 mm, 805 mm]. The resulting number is -1.99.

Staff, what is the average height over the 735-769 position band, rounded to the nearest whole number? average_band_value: 202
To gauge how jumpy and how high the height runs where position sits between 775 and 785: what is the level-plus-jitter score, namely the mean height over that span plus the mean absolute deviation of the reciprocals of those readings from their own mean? 198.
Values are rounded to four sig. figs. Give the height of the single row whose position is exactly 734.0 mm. 211.4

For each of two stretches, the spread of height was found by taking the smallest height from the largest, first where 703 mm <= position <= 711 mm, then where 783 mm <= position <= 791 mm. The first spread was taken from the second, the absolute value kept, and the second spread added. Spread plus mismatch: 26.5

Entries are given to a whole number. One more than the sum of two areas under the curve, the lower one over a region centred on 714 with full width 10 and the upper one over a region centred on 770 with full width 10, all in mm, 4181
